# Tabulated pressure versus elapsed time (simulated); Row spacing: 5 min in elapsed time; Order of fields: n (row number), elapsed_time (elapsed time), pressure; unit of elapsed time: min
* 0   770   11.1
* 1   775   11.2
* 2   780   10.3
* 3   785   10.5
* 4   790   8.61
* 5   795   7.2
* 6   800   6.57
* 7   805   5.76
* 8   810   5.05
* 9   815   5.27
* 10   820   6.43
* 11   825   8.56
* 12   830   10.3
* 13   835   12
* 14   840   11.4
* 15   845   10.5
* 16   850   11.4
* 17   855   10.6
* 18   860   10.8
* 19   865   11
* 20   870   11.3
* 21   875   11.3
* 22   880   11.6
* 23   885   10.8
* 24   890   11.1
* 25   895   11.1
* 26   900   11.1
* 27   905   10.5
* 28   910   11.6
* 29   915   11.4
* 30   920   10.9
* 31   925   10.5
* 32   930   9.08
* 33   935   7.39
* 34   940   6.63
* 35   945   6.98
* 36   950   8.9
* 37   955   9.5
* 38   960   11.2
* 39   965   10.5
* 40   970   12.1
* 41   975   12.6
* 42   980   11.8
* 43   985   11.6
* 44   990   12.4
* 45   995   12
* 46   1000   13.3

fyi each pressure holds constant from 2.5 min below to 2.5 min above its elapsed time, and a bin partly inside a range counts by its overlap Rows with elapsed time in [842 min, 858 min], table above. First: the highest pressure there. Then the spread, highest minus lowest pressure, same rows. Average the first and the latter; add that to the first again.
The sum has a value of 18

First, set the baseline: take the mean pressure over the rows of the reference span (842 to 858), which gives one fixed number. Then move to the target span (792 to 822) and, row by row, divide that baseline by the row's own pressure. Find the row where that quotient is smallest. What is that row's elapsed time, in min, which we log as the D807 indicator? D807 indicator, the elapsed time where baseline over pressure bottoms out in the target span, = 795 min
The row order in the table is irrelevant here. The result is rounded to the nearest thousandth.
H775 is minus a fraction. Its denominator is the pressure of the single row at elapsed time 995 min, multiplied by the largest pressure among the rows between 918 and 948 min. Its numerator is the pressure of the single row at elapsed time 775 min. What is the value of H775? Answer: -0.086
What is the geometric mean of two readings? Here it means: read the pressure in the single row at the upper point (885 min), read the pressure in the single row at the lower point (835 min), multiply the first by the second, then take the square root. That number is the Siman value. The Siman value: 11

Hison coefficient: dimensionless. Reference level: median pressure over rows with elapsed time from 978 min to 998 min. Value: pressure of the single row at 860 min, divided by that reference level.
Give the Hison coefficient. 0.91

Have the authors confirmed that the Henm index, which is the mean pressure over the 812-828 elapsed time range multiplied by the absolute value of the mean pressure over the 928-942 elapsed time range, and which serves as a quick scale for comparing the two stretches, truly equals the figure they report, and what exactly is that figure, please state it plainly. 52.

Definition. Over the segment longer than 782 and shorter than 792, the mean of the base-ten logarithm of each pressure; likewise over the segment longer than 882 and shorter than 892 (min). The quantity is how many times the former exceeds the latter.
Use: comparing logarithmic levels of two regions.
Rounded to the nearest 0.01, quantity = 0.94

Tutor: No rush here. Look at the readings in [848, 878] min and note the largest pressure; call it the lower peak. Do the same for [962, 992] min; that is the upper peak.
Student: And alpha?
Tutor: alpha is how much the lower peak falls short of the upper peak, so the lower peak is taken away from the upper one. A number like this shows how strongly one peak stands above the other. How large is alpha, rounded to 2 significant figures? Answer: 1.2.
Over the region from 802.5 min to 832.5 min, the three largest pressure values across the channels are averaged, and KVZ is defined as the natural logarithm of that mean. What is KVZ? 2.13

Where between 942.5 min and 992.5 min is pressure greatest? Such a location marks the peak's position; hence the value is 975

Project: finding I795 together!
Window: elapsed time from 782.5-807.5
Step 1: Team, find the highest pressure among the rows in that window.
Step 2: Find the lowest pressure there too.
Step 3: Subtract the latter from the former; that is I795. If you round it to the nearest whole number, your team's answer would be 5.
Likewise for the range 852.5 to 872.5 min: 1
